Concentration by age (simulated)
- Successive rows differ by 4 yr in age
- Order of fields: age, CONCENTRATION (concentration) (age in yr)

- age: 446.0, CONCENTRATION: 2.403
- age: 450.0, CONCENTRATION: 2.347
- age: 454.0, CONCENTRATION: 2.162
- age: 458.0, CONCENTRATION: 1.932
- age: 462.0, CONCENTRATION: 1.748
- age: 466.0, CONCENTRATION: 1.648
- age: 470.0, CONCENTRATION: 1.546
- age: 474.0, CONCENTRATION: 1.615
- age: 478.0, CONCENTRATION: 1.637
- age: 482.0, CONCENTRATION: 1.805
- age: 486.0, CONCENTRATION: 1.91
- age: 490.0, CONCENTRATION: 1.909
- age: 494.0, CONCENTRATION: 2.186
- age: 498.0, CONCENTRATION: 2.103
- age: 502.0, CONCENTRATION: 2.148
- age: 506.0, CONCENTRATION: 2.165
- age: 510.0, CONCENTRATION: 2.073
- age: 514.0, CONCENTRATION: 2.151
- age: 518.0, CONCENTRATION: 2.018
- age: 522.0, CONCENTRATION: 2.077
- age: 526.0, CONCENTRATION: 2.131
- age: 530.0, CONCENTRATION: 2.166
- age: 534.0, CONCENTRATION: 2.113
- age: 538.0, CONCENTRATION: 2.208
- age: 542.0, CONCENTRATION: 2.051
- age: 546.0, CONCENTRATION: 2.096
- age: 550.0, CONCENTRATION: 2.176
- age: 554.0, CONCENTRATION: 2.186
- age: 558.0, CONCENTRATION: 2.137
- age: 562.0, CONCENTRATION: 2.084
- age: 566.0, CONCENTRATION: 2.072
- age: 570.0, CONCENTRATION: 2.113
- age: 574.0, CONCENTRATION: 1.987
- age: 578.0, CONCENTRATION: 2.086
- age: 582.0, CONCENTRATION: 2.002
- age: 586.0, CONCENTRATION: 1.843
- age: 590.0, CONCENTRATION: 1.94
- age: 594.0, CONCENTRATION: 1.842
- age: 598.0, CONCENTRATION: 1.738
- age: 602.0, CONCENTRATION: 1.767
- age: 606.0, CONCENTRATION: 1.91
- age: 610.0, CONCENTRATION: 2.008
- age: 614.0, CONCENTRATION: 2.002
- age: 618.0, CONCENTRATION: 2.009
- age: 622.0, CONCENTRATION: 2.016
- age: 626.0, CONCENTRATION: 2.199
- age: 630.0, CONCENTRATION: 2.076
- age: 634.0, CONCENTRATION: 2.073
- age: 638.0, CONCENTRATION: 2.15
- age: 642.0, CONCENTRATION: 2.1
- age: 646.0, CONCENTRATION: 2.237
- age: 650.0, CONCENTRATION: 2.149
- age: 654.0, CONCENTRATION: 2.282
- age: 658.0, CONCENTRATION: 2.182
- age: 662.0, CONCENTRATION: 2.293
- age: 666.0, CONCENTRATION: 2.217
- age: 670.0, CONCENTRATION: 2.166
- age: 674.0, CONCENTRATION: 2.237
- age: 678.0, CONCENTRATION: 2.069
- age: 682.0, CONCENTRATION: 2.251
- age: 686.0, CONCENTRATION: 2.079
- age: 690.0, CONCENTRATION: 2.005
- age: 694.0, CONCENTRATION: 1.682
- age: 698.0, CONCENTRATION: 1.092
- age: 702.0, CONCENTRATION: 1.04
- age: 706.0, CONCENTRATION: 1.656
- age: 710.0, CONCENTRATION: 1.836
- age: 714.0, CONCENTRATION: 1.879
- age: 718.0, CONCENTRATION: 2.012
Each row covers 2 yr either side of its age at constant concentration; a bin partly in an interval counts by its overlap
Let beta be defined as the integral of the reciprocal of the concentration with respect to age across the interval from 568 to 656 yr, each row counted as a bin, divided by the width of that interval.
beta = 0.497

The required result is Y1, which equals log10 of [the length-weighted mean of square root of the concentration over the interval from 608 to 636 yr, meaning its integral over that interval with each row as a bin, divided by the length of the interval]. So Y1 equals 0.16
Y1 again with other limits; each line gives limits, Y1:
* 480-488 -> 0.13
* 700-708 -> 0.06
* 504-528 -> 0.16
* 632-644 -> 0.16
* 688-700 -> 0.10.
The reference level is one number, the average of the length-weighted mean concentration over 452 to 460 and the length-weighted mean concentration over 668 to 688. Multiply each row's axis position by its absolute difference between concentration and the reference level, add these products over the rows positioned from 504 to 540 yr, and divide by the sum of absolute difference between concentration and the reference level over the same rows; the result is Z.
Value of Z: 522.7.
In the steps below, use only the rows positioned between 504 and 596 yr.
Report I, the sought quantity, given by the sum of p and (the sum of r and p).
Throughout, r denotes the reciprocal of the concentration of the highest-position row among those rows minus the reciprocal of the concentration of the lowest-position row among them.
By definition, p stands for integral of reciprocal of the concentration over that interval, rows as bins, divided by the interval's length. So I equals 1.05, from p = 0.483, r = 0.08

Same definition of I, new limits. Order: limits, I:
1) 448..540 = 1.04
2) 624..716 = 1.12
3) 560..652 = 0.98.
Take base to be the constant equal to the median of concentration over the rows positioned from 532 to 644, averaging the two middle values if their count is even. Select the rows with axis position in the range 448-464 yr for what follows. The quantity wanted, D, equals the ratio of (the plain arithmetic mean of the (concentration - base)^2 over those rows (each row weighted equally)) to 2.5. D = 0.02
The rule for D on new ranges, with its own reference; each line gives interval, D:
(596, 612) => 0.02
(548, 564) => 0.00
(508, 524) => 0.00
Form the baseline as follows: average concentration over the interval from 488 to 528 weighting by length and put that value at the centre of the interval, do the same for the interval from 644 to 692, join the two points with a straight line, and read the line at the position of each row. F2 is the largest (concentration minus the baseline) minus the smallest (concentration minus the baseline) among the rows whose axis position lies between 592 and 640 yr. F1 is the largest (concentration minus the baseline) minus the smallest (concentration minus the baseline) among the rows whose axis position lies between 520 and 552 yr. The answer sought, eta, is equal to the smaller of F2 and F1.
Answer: 0.16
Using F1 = 0.16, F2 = 0.45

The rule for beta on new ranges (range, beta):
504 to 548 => 0.473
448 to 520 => 0.520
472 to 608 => 0.500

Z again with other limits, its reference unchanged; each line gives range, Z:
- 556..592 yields 581.4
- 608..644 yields 621.0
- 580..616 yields 597.2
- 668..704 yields 695.8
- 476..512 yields 485.4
